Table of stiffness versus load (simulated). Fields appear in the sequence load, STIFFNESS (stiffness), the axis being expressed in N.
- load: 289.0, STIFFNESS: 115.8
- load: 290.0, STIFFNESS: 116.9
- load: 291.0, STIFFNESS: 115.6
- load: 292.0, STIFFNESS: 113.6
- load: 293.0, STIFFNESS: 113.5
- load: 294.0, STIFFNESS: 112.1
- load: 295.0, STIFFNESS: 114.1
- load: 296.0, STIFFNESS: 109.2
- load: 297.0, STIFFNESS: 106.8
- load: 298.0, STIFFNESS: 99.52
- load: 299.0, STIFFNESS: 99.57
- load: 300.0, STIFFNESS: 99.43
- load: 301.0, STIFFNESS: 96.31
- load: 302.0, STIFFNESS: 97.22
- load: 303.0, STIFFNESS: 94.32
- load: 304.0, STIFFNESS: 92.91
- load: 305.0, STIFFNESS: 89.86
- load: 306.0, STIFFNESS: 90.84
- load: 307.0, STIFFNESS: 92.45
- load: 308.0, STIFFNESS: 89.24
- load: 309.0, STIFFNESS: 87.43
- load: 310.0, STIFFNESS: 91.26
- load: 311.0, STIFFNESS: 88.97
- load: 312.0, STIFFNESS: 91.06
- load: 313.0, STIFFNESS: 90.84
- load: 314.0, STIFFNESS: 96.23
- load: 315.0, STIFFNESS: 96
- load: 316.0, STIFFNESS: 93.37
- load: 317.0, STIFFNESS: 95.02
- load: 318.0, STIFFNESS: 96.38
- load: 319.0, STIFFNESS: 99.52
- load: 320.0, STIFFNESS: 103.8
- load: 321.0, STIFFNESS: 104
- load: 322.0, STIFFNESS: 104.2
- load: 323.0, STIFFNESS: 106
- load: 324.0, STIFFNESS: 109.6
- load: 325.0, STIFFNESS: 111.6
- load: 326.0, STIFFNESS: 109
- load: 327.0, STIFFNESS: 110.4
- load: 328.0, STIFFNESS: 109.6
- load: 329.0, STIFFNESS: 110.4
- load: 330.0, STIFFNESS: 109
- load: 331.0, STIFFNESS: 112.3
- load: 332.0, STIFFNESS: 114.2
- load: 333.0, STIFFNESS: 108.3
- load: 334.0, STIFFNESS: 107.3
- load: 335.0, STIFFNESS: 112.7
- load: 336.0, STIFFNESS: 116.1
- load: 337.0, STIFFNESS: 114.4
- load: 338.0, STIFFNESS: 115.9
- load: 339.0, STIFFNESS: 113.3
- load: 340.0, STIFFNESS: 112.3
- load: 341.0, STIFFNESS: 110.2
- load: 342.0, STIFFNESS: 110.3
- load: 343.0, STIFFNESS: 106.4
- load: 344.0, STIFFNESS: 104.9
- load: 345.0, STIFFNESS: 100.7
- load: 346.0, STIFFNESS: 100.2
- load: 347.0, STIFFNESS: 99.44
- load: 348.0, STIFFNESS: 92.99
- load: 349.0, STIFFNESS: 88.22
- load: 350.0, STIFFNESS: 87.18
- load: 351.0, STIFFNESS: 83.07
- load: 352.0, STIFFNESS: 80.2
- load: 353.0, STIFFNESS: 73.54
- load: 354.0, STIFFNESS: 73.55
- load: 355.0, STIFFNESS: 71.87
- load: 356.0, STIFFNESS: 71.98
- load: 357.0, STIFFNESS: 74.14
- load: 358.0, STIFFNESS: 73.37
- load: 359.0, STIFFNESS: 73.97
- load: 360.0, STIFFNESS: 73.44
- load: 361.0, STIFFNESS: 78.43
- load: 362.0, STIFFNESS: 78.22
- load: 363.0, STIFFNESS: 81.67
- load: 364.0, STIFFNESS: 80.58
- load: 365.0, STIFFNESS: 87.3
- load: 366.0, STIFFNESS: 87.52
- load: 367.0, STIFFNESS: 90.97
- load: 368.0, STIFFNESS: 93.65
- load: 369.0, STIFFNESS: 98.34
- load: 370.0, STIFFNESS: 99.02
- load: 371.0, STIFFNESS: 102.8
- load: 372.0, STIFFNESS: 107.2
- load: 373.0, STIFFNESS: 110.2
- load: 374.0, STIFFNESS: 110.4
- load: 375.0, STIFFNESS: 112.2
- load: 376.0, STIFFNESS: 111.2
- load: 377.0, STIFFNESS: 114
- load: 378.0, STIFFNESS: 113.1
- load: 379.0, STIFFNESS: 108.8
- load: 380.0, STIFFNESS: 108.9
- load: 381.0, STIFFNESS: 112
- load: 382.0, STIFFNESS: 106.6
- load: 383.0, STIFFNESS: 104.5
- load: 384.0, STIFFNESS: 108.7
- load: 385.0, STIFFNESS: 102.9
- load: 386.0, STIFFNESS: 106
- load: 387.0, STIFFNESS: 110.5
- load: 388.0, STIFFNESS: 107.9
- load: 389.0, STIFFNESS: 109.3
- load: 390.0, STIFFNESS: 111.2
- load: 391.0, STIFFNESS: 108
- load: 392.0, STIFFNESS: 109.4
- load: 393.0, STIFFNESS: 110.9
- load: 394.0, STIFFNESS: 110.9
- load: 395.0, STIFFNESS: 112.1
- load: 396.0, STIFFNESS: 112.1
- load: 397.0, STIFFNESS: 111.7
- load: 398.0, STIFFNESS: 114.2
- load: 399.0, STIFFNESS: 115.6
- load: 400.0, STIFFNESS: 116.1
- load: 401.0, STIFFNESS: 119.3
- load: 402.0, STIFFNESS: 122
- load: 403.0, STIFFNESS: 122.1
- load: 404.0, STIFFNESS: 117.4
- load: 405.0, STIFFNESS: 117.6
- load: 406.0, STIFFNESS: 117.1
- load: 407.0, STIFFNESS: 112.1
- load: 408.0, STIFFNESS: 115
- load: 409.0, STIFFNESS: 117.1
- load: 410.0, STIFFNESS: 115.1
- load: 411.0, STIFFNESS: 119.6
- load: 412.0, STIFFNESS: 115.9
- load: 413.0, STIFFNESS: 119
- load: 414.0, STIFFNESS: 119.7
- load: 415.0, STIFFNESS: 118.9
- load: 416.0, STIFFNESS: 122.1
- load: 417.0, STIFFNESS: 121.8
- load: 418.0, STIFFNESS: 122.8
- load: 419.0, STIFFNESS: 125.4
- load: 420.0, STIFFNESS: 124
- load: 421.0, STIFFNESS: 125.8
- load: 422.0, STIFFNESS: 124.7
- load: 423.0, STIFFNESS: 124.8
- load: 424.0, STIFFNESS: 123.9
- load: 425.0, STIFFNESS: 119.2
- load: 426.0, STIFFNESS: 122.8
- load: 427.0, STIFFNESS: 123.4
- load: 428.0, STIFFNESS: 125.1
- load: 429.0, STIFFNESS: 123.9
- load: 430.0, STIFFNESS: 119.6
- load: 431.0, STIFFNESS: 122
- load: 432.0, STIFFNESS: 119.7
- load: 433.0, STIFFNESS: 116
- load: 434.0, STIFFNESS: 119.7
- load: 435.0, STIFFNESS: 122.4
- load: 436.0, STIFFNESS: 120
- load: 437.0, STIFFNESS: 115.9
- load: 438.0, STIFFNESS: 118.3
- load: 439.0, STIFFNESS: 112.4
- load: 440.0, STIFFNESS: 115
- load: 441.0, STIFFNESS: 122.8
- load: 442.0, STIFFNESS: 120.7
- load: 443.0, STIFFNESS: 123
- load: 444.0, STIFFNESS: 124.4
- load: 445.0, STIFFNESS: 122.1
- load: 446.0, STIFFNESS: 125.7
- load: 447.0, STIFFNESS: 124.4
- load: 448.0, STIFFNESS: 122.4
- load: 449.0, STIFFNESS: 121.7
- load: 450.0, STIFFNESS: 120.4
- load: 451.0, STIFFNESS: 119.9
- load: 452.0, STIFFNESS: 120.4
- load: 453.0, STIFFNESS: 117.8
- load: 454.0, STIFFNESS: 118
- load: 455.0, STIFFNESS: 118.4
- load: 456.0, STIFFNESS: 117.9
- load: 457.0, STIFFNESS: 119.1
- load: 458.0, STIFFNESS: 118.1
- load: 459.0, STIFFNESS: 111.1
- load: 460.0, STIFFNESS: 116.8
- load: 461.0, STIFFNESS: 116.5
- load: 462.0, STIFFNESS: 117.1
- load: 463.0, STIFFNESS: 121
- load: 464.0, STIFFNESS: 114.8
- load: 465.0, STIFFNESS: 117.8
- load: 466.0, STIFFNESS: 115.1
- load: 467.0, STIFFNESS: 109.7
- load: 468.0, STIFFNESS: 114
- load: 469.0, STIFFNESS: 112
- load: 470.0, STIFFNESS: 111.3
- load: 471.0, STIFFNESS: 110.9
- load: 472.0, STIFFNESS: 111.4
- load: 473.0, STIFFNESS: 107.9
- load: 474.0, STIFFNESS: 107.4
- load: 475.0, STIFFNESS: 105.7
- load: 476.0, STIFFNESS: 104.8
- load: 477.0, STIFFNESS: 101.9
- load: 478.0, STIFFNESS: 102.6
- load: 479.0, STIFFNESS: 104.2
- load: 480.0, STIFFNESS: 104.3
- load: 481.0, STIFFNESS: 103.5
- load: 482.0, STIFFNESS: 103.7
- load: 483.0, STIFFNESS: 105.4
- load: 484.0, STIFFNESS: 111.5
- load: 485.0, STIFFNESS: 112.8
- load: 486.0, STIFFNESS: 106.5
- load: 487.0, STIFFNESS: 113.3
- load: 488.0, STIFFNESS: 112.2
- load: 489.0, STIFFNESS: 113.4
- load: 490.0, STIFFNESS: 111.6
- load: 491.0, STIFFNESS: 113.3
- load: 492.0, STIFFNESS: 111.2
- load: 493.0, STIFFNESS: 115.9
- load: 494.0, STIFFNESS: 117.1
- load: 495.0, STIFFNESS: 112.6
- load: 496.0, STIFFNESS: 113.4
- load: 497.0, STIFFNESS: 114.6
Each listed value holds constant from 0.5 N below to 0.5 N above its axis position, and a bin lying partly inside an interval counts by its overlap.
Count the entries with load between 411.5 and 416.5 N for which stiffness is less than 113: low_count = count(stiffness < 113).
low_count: 0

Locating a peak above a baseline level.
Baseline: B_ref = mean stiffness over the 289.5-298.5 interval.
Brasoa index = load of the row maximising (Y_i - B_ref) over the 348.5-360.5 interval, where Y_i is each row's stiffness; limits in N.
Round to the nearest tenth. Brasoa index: 349.0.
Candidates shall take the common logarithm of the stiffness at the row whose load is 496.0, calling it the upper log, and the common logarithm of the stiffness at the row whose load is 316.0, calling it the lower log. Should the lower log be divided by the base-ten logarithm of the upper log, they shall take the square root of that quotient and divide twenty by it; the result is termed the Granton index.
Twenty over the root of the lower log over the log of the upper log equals 7.97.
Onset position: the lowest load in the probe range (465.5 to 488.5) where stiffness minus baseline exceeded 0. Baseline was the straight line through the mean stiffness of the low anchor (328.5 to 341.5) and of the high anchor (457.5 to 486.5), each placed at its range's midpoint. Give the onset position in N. 466.0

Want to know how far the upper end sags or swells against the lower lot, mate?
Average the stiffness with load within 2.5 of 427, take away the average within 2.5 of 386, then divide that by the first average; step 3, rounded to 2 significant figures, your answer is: 0.13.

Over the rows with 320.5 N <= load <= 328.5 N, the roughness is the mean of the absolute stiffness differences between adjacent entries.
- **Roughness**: 1.8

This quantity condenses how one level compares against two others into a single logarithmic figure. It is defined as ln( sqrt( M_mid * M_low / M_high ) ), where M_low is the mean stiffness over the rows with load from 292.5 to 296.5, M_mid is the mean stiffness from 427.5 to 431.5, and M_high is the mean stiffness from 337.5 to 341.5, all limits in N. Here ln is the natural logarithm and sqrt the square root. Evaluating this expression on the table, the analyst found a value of 2.40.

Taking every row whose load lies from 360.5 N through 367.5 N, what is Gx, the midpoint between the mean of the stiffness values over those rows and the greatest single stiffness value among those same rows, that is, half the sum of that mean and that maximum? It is 87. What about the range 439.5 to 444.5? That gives 123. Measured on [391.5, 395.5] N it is 111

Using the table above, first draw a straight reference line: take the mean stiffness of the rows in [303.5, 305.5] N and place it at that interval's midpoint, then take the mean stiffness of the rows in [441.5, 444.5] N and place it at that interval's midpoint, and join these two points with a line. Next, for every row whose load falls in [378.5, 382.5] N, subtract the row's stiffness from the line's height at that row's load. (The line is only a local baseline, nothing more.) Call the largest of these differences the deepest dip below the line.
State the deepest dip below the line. 2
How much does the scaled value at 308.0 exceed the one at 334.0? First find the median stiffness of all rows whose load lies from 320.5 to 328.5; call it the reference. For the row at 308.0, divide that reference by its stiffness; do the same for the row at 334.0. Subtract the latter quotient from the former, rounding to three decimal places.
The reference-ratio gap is 0.206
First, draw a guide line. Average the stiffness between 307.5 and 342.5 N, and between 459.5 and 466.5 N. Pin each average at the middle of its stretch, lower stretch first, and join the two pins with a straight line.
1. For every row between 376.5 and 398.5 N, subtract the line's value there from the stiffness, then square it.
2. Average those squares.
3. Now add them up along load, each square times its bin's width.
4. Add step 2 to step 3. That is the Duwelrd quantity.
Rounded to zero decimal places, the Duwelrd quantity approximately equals 182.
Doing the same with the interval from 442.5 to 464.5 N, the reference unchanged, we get 613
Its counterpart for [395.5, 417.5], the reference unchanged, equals 899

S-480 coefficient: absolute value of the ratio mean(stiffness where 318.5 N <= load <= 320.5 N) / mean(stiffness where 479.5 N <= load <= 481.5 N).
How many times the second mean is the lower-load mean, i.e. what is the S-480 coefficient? 0.98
